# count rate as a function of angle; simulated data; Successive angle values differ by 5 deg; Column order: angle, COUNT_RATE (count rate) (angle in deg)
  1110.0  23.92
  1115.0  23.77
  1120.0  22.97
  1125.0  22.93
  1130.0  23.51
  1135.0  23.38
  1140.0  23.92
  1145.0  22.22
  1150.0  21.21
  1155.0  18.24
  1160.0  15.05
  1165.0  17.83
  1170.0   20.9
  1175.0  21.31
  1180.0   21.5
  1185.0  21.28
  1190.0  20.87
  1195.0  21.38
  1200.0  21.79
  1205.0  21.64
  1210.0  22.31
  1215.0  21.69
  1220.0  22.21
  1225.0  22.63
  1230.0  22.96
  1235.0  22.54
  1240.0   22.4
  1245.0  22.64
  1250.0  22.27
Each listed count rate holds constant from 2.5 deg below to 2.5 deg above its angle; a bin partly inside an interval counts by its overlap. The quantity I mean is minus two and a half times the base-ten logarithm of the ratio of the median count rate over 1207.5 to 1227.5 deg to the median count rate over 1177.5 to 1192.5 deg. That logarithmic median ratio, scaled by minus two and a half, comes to -0.05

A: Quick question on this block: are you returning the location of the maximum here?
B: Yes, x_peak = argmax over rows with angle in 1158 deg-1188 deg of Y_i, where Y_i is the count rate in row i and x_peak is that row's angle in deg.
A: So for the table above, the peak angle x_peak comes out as 1180.0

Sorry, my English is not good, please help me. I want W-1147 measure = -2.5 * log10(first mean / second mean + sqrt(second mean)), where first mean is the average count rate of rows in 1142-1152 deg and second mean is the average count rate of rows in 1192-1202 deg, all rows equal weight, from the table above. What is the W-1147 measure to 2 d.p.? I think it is -1.88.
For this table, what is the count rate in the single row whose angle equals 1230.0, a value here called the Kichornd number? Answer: 22.96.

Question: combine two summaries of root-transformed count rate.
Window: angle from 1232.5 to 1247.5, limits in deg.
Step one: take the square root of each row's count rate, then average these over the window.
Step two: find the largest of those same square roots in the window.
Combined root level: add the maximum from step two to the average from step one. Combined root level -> 9.50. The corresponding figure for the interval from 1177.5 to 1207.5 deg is 9.29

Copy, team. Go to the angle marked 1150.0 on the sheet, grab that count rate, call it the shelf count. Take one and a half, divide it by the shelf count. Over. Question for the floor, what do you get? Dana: 0.0707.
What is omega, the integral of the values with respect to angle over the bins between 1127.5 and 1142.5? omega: 354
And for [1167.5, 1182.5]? 319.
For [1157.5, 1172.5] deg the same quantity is 269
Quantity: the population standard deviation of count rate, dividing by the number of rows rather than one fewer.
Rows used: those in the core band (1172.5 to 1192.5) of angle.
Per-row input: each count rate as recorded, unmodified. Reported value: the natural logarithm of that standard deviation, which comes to -1.47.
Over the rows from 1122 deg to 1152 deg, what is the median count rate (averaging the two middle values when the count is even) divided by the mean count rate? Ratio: 1.01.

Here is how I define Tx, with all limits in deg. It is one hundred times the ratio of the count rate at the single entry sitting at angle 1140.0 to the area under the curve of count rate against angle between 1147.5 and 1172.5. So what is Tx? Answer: 5.1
